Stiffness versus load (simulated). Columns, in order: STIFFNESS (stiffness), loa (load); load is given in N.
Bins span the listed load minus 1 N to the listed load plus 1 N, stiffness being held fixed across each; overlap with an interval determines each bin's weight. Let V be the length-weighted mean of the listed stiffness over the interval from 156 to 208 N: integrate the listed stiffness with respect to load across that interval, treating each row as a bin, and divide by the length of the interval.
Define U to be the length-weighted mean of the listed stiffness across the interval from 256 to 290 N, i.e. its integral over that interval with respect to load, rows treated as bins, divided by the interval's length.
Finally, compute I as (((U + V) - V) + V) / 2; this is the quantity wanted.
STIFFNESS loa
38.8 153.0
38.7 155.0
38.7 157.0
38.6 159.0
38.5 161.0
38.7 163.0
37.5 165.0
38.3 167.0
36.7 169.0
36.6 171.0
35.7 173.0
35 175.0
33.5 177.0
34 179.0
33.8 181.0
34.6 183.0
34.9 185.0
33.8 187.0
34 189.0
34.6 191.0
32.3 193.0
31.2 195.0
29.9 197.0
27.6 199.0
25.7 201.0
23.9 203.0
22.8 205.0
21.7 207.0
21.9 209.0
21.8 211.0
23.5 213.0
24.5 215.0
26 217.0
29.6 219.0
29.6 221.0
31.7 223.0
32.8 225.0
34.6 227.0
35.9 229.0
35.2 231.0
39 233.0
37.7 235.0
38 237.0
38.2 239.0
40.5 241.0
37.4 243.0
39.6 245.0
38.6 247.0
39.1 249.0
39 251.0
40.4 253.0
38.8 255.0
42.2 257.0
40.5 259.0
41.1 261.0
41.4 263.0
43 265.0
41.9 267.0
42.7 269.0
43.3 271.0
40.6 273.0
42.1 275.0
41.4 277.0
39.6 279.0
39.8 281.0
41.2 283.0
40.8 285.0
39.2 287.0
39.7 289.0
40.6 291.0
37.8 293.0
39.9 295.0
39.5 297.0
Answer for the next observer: 37.2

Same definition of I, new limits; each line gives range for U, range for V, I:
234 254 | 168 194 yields 36.7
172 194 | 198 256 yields 33.2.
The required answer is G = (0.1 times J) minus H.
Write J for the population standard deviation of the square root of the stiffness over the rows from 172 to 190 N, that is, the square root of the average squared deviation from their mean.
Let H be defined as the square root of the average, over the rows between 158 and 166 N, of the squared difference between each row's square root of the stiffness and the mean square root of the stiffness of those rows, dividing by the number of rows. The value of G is -0.03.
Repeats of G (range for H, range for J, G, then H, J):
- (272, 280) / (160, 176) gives -0.06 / 0.073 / 0.104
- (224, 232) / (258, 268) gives -0.09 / 0.098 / 0.065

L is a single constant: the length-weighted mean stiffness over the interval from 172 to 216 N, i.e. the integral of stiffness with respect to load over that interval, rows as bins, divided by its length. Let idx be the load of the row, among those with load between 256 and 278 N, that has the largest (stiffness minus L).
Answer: 271.0 N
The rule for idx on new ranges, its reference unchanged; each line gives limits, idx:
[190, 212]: 191.0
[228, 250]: 241.0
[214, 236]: 233.0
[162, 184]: 163.0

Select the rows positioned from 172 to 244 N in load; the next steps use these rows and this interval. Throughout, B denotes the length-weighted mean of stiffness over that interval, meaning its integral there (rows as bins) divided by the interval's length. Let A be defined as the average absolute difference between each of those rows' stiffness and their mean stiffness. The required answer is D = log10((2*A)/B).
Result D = -0.5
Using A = 4.6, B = 32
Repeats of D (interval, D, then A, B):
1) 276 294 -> -1.4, 0.9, 40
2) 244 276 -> -1.2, 1.3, 41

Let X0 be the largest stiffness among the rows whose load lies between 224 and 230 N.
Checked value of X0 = 35.9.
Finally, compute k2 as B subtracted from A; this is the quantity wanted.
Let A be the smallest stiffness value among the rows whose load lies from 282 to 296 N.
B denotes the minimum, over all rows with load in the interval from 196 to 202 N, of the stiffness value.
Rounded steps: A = 37.8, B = 25.7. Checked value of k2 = 12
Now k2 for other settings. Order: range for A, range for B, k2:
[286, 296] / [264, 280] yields -2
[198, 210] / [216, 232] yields -4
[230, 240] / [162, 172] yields -1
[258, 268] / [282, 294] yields 3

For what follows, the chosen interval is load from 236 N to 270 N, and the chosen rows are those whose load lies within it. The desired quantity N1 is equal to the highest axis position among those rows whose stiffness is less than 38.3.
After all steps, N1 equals 243.0 N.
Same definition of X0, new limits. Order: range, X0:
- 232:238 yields 39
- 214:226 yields 32.8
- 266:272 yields 43.3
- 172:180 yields 35.7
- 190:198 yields 34.6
